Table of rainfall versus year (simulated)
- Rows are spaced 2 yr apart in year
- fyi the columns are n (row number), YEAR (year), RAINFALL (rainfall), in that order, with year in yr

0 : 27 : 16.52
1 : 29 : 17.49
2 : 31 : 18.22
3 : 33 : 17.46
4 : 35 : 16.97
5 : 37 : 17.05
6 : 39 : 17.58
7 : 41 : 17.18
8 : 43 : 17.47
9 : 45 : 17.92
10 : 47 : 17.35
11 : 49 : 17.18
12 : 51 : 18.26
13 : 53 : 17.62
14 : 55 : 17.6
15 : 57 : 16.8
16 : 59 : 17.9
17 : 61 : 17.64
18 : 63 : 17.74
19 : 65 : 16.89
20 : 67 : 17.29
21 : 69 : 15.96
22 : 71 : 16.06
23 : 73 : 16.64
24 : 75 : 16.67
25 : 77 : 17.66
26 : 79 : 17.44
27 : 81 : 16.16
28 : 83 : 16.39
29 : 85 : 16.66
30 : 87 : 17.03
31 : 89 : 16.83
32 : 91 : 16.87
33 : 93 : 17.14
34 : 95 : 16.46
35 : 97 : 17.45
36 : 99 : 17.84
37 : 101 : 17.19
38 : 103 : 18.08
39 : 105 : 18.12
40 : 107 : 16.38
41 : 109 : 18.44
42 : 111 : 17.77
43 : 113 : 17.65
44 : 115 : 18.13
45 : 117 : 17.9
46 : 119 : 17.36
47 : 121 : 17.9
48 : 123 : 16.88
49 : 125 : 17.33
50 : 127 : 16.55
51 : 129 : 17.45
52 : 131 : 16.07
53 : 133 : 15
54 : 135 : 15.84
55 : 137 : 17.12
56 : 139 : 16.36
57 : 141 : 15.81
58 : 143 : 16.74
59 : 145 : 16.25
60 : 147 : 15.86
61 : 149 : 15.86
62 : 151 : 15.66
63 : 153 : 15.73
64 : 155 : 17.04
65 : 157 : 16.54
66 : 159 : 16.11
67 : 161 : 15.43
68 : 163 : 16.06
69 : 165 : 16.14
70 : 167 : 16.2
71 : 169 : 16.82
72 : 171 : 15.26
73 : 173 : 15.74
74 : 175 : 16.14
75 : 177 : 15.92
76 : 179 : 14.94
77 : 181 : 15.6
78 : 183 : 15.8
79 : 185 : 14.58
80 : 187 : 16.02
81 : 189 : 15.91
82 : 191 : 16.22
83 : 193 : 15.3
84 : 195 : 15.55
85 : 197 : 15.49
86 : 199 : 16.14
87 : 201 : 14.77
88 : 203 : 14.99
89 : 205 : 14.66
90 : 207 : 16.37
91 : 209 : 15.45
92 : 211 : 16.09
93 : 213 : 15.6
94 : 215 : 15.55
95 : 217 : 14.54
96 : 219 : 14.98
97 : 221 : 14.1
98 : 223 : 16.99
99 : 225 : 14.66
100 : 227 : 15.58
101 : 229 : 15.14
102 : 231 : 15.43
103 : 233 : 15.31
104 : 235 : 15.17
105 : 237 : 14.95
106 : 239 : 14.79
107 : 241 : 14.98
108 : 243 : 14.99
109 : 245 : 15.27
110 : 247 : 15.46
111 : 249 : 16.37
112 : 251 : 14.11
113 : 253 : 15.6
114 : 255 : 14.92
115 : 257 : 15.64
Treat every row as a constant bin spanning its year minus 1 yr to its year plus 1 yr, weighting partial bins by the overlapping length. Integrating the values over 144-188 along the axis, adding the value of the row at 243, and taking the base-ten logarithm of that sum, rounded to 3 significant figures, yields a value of 2.85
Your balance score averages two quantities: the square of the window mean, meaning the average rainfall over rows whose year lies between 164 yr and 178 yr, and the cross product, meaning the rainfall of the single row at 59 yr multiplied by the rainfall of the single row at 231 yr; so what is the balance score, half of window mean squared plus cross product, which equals 267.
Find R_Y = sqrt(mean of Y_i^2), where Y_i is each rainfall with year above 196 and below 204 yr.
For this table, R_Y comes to 15.4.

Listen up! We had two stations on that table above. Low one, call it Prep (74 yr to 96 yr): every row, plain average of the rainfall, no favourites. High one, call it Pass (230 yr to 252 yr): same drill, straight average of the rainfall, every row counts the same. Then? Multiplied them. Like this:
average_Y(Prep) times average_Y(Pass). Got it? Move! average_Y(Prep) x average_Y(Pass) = 255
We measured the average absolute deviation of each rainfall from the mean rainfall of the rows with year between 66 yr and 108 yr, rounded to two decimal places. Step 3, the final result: 0.53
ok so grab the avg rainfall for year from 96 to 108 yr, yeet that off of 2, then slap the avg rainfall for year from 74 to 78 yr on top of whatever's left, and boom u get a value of 1.7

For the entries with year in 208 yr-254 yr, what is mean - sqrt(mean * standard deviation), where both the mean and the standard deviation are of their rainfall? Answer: 12.1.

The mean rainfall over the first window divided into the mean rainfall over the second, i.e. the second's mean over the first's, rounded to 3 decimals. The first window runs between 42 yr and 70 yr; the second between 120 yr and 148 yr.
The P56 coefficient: 0.949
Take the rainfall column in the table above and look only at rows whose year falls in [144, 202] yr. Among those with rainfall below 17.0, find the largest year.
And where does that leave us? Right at 201 yr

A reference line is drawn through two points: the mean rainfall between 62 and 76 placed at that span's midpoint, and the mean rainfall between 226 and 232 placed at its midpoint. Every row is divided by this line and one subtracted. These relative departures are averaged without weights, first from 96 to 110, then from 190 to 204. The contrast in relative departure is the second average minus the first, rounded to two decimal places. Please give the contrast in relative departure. -0.08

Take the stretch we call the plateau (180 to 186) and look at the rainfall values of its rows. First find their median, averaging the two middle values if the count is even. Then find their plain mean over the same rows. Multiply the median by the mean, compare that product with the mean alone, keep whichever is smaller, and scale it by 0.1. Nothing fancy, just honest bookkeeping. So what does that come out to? 1.53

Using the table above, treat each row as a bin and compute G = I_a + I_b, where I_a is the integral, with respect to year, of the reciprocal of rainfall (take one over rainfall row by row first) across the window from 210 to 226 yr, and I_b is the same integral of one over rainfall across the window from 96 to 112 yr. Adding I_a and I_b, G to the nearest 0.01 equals 1.96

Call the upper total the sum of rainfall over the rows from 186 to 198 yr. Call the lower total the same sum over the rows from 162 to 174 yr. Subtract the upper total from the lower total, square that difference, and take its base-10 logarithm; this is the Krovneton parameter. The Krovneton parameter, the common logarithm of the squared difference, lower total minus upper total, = 0.5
